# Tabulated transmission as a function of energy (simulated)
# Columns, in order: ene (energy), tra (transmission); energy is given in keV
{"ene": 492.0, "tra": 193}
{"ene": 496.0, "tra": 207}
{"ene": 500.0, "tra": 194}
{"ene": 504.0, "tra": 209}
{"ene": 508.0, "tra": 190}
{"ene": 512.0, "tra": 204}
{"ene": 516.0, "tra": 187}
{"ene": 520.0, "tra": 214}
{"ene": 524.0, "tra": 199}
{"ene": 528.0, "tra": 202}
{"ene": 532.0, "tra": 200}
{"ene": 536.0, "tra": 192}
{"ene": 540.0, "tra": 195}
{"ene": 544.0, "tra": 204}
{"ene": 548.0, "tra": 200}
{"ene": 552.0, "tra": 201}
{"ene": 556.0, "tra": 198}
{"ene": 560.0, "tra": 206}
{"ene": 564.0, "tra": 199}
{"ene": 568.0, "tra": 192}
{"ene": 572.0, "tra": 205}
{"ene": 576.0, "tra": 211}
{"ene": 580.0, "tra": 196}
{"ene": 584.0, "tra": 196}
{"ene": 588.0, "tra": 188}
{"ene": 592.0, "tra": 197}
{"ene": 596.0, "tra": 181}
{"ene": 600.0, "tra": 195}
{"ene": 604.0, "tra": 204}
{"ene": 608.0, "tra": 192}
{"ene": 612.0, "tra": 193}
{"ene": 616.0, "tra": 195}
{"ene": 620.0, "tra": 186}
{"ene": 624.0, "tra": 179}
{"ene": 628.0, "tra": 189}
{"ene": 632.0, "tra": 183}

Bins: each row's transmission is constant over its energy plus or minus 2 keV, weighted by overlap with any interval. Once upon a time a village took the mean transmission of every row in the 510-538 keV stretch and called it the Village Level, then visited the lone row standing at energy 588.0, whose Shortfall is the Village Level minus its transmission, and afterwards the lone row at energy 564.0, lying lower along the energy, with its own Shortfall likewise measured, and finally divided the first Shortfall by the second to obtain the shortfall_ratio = 16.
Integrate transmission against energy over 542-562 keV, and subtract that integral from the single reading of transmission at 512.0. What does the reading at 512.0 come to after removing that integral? -3832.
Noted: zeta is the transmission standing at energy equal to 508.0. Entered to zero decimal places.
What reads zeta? 190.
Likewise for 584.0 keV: 196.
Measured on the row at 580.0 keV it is 196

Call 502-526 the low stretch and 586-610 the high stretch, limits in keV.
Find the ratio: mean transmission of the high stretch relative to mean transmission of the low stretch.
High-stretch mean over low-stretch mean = 0.96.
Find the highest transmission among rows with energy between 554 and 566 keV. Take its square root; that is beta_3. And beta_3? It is 14.4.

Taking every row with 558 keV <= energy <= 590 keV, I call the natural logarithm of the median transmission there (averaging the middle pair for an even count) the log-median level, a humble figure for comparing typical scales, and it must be 5.29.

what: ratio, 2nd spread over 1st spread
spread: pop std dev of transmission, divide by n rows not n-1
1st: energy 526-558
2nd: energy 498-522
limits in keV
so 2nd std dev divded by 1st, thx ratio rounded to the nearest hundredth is 2.74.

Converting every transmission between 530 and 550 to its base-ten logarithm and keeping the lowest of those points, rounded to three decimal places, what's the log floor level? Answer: 2.283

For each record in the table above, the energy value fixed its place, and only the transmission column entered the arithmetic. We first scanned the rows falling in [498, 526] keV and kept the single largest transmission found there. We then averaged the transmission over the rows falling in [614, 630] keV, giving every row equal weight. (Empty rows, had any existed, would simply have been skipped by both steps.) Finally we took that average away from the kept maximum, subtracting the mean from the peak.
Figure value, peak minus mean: 27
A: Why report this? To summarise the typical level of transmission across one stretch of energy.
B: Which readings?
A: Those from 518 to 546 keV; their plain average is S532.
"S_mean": 201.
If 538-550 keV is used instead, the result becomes 200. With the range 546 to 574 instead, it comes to 200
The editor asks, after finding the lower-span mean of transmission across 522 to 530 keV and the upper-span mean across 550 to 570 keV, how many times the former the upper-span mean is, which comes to 0.99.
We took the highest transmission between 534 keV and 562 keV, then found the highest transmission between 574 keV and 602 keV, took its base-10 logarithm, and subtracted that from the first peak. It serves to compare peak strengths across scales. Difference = 203.7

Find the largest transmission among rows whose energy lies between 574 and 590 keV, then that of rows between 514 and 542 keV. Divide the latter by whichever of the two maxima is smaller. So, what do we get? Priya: 1.01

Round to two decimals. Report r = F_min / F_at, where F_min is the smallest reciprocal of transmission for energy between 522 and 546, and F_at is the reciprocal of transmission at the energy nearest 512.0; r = 1.00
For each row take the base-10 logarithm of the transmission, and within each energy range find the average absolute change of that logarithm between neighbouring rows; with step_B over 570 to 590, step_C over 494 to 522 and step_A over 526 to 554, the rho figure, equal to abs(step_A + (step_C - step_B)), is 0.032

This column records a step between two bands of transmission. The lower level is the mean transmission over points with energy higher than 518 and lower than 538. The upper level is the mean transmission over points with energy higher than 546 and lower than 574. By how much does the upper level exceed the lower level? -1.3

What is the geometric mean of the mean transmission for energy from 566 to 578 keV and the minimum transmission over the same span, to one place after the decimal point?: 197.3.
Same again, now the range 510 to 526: 193.9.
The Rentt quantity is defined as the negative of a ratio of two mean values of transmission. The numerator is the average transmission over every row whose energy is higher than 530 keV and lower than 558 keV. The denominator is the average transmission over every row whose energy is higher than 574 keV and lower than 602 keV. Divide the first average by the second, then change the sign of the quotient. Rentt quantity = -1.02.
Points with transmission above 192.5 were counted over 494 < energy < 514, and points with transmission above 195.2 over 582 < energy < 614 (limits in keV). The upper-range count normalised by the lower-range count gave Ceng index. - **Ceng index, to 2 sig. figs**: 0.75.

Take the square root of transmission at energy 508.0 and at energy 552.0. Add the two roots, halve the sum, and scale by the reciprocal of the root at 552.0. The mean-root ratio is 0.99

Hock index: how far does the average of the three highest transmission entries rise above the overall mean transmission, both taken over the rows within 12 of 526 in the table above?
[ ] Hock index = 6.3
